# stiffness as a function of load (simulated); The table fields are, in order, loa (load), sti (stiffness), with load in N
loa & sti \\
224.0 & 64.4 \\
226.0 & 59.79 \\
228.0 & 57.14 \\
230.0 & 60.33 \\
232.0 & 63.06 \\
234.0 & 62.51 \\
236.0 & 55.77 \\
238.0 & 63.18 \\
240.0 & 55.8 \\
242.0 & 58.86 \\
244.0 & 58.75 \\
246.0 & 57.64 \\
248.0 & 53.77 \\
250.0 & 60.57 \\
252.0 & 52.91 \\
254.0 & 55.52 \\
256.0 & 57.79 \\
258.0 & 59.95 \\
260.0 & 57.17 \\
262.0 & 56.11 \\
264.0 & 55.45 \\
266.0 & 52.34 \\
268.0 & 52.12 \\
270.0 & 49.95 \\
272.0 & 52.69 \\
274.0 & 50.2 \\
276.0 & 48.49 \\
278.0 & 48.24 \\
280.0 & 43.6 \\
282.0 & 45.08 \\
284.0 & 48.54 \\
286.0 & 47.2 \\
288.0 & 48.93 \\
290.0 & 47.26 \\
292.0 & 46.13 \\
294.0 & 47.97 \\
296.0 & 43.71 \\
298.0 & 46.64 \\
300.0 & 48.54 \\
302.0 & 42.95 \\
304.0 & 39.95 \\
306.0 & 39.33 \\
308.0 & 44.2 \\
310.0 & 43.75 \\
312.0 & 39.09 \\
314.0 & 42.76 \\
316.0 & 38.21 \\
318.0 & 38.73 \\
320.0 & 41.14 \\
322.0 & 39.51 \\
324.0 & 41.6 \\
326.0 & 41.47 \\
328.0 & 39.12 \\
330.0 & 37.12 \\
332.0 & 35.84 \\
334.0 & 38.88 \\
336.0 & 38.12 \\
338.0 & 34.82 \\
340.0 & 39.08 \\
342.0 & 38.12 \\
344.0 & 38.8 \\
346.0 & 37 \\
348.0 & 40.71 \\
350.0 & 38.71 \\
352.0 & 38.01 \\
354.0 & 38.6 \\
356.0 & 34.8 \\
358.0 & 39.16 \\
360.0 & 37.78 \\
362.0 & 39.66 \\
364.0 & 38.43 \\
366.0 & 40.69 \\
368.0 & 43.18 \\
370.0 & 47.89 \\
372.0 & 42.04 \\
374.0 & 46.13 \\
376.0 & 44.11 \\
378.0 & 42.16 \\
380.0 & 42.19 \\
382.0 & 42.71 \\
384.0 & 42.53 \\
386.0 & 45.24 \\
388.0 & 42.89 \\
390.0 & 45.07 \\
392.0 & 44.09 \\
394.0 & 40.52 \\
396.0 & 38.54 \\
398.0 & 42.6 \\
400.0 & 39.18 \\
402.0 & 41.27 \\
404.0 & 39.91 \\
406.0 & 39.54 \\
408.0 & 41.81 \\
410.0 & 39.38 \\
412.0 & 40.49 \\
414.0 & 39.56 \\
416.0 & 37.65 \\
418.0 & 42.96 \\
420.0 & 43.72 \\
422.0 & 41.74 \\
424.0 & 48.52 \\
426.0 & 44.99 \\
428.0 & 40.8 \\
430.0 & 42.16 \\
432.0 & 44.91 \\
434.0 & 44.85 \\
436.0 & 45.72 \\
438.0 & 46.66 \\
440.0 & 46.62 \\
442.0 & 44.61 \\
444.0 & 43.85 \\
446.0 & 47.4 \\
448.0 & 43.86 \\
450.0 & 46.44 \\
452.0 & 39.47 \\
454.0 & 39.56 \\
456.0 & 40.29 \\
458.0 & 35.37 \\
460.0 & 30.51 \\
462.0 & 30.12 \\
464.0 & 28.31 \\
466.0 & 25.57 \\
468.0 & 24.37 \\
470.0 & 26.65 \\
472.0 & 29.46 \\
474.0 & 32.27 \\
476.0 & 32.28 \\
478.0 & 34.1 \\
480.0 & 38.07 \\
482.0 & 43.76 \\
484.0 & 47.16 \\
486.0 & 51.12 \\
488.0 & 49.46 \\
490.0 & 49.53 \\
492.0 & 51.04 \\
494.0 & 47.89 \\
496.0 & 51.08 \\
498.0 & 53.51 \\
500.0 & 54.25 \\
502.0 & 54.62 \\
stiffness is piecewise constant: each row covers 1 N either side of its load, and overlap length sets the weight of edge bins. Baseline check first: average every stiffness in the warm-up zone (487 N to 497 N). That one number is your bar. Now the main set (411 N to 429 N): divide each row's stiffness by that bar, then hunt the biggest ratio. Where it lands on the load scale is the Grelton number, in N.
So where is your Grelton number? 424.0 N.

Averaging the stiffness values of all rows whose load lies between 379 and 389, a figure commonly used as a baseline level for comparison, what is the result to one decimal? 43.1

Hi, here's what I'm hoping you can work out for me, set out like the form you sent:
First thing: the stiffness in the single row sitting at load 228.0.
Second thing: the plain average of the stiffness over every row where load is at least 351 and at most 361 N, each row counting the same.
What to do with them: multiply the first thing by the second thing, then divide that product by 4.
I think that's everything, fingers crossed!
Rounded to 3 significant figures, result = 538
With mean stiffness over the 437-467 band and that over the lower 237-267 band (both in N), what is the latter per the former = 1.45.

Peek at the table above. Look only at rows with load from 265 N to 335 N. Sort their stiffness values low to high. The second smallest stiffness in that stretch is 37.12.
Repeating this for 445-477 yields 25.57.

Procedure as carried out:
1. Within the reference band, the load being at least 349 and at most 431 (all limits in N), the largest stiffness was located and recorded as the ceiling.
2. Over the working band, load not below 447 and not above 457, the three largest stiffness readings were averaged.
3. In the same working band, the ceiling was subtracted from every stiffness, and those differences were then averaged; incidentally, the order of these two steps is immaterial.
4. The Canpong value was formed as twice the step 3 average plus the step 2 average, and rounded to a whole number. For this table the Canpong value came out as 30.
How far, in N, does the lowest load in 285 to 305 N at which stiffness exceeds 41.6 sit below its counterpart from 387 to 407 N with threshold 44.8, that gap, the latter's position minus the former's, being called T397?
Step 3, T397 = 104 N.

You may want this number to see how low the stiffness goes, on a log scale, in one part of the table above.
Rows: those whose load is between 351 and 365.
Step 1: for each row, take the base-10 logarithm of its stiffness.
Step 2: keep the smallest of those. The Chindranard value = 1.54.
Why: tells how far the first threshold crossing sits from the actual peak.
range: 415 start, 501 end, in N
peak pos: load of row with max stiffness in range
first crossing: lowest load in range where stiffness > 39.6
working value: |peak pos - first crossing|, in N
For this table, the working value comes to 82 N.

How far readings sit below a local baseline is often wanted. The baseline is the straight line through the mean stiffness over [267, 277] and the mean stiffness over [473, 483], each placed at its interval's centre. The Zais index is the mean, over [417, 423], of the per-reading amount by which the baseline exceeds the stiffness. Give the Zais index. -3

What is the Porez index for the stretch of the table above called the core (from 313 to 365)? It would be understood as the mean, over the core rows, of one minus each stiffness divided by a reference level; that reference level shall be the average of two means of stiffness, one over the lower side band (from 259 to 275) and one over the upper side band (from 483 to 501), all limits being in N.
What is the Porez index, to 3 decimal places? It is 0.254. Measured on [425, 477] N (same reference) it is 0.261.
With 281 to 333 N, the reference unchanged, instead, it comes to 0.174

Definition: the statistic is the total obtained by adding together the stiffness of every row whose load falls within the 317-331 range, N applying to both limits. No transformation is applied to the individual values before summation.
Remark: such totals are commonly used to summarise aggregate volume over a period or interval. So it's 279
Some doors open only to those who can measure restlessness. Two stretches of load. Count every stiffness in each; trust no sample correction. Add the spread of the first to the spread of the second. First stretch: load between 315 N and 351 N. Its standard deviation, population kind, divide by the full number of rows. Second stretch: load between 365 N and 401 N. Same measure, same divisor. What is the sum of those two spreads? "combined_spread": 4.1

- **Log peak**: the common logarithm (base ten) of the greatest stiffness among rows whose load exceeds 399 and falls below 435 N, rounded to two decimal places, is 1.69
